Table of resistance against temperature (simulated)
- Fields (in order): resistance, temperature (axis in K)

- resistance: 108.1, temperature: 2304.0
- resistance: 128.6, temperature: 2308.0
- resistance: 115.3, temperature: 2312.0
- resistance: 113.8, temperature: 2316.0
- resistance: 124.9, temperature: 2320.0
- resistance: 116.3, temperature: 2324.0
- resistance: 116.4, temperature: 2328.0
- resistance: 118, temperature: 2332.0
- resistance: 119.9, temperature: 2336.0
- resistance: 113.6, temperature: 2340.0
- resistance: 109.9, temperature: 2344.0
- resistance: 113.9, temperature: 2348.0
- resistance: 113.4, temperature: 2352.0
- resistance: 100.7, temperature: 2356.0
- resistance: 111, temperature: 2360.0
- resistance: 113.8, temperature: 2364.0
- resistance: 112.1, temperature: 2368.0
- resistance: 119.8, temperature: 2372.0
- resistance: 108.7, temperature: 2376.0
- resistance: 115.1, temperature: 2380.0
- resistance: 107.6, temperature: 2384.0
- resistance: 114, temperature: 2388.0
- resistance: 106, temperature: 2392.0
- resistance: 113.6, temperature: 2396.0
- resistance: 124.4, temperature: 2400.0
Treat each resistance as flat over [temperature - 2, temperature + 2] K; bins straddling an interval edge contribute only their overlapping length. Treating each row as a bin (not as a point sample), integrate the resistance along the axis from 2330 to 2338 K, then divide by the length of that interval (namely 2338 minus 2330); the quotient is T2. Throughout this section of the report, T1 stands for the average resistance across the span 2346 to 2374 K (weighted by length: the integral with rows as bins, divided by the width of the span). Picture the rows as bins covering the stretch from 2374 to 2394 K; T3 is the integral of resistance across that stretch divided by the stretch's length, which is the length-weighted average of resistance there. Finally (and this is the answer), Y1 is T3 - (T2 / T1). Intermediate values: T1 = 112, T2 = 119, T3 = 110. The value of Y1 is 109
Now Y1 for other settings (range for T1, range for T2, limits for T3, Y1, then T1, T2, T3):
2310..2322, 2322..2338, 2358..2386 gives 112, 118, 118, 113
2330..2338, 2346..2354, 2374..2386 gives 110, 119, 114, 110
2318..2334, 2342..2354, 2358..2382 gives 112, 119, 112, 113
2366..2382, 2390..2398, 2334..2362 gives 111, 114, 110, 112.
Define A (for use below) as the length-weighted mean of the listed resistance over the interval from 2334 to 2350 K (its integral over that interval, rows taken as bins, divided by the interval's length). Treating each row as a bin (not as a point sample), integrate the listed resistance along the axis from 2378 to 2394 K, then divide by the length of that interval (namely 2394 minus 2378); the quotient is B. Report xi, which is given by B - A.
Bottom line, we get -4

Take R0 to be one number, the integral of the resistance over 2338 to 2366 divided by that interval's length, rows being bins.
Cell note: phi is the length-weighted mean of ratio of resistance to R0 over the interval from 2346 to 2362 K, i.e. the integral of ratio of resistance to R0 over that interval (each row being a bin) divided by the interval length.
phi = 0.99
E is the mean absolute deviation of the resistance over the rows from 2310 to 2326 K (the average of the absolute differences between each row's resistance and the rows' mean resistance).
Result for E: 3.7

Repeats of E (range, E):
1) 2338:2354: 1.4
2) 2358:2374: 2.8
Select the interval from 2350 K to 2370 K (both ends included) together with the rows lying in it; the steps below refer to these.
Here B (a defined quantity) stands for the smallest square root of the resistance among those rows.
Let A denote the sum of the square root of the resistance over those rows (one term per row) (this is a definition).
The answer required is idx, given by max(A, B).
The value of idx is 52.5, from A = 52.5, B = 10.03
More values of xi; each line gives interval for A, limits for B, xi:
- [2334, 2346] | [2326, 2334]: 3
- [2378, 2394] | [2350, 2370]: 0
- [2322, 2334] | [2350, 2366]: -7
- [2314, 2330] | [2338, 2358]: -8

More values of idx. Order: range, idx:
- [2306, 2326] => 54.7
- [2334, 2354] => 53.4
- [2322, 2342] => 54.0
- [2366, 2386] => 53.1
